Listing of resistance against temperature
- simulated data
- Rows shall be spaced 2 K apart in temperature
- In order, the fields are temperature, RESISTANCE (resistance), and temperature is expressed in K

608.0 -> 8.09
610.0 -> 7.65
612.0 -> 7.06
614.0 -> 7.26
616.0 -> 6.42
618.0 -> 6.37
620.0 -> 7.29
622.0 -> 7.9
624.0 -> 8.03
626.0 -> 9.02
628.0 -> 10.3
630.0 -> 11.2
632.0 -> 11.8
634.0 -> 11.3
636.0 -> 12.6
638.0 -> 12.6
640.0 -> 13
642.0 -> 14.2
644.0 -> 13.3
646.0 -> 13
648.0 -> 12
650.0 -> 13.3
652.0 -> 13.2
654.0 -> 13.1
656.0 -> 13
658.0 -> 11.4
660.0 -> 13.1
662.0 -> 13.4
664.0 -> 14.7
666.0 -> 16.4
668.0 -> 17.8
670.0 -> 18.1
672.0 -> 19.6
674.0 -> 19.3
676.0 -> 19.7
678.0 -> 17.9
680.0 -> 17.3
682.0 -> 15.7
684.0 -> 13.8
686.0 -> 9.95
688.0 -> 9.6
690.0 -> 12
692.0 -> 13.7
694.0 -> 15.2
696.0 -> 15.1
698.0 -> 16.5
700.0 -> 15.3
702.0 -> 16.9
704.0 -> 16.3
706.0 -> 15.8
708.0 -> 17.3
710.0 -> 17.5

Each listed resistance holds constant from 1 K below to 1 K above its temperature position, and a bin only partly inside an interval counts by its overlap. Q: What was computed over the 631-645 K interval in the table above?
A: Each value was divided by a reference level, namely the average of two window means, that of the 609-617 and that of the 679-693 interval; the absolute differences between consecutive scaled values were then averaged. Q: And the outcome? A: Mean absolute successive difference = 0.0708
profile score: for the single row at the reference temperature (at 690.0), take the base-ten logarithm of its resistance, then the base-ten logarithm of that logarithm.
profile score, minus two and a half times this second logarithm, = -0.08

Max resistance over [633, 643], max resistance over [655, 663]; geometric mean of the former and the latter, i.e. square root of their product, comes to 13.8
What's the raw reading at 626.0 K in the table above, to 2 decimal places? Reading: 9.02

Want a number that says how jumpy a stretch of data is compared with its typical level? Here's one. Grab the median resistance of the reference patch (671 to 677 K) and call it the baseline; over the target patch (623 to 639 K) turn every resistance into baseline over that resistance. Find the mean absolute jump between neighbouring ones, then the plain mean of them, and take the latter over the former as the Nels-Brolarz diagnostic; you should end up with 13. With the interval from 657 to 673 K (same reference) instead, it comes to 13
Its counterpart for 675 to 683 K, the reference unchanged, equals 13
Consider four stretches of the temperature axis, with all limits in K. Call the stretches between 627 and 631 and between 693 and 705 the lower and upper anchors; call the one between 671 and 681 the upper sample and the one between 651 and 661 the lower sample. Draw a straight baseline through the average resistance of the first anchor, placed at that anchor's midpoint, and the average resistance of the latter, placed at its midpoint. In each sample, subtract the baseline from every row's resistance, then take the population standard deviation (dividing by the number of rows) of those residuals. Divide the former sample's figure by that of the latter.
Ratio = 1.5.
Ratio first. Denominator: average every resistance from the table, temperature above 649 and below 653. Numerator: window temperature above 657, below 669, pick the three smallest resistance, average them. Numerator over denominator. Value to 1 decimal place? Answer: 1.0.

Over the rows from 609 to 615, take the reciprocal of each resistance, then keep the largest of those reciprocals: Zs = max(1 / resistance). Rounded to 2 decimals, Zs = 0.14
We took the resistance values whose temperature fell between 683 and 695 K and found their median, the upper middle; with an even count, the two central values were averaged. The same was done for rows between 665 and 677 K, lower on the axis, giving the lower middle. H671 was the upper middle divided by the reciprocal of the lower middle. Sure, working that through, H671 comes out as 240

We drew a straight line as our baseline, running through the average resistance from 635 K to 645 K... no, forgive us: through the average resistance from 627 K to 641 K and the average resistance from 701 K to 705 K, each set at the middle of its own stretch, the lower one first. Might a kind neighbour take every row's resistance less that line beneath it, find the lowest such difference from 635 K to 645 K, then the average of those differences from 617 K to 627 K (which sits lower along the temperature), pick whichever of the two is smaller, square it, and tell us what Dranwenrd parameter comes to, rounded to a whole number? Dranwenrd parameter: 11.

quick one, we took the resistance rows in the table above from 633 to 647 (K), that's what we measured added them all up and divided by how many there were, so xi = 13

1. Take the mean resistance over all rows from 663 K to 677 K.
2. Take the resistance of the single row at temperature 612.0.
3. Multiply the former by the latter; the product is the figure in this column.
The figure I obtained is 127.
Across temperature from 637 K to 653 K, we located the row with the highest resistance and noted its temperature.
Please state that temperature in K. 642.0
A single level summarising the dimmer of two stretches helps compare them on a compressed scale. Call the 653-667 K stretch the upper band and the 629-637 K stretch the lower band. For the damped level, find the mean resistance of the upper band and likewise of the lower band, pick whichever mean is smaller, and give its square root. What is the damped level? 3.4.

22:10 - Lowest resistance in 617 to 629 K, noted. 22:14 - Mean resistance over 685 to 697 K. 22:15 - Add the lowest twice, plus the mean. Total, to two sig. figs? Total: 25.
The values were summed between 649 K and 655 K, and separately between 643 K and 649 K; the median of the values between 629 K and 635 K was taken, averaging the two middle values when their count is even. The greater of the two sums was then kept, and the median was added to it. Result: 51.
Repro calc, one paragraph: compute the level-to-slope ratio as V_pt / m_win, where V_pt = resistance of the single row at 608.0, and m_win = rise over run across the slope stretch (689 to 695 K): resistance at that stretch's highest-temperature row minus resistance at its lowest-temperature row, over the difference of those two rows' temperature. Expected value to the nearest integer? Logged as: 10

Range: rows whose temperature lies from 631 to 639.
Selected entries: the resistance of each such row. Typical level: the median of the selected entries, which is 12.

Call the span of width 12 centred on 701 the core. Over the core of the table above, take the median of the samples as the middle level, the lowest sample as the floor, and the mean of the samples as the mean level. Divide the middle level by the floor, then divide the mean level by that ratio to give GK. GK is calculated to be 15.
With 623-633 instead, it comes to 8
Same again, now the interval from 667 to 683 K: 16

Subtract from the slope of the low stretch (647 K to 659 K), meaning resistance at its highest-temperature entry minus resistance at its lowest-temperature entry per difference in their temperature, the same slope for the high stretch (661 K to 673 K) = -0.7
